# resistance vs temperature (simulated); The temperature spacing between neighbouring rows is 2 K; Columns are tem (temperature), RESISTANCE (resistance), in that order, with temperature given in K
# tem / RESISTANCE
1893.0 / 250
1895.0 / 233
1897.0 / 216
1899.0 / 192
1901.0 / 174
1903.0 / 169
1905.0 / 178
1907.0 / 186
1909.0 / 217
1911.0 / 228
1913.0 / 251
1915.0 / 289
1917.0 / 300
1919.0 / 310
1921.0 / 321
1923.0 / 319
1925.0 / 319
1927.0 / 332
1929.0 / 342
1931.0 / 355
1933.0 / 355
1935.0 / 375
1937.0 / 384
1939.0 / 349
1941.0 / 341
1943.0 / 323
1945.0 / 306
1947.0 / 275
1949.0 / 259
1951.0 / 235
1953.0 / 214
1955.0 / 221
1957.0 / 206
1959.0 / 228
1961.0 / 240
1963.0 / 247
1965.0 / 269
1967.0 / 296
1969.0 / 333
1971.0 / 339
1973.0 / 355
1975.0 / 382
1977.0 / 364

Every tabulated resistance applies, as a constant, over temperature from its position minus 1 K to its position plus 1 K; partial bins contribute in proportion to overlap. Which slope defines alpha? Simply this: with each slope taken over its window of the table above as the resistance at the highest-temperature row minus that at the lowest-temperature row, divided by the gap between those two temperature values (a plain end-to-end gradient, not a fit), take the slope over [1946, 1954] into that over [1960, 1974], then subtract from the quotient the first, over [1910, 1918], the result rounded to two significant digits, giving -13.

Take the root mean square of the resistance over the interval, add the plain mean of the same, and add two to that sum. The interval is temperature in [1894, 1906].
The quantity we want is 391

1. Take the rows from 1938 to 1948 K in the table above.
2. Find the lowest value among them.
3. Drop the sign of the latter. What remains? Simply 275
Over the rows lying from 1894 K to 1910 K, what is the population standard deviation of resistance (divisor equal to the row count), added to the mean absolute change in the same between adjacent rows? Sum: 38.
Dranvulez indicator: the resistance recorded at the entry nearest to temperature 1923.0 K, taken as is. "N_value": 319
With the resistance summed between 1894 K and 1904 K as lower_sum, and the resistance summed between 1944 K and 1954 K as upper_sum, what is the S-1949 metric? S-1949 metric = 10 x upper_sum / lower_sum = 13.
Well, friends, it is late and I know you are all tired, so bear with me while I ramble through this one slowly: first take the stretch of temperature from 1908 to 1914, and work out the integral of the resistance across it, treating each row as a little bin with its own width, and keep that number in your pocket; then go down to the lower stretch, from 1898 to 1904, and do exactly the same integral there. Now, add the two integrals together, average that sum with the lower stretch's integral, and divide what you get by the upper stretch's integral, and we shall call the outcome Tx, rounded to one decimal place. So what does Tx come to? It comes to 1.3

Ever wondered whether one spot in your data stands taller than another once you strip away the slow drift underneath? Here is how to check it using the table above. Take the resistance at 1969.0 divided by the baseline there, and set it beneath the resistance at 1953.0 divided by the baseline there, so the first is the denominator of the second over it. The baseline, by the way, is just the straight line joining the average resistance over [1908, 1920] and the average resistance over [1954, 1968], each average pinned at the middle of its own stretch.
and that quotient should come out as 0.62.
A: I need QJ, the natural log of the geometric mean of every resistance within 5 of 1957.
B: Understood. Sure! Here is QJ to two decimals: 5.40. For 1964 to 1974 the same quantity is 5.76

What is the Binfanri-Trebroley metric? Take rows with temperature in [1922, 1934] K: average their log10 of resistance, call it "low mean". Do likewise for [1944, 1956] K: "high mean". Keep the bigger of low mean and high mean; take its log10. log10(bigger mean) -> 0.403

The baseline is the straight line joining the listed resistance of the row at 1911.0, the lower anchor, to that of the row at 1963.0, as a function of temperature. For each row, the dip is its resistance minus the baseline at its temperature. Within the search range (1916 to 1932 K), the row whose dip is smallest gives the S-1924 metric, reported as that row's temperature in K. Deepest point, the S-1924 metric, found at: 1917.0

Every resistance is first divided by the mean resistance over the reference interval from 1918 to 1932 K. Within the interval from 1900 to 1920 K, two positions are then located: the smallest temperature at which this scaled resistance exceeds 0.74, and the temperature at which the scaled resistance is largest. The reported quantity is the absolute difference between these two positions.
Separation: 6 K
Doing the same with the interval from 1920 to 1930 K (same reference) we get 8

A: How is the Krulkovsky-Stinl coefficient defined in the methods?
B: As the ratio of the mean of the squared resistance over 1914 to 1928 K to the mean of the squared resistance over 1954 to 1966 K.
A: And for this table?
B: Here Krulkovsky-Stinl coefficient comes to 1.8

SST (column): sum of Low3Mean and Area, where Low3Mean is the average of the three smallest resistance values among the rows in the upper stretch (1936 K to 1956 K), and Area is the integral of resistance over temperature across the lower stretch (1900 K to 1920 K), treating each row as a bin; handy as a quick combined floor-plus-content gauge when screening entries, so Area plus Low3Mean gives 4827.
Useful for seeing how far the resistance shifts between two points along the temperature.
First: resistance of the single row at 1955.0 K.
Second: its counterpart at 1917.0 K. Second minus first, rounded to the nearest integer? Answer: 79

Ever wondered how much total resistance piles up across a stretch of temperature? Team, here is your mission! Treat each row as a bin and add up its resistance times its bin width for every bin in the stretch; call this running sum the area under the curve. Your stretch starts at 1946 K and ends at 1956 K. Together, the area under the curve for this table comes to 2408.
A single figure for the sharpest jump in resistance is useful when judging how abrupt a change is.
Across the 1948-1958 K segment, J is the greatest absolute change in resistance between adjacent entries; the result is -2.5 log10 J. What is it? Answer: -3.45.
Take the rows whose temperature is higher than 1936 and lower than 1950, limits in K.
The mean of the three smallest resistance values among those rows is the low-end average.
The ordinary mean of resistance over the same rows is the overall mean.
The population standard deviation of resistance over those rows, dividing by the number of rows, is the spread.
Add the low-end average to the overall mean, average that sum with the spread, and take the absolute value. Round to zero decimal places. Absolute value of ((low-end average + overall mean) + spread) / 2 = 320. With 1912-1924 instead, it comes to 301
